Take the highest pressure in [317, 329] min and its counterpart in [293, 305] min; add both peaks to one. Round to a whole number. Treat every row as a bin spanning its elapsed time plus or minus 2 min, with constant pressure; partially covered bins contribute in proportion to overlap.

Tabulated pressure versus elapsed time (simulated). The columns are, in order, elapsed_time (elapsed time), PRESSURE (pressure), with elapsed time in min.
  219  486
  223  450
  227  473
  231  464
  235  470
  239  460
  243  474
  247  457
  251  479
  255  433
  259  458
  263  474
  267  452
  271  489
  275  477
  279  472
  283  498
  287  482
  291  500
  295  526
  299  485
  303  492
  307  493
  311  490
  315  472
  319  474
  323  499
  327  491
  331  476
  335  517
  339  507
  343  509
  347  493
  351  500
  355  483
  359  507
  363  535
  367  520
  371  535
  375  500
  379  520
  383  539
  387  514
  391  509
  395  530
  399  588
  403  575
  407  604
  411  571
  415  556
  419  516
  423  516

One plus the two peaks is 1026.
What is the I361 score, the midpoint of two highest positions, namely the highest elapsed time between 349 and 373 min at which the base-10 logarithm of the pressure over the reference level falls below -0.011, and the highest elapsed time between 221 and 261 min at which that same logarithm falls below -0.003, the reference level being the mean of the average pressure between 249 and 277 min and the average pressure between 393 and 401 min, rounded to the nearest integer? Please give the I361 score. 307 min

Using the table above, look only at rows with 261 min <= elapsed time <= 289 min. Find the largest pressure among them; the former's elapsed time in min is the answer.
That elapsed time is 283 min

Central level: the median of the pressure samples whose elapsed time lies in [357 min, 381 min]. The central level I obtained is 520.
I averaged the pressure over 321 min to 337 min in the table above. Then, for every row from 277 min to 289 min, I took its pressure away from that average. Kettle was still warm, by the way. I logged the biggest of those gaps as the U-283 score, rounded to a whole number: 24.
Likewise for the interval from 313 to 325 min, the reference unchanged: 24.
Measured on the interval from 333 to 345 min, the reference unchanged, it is -11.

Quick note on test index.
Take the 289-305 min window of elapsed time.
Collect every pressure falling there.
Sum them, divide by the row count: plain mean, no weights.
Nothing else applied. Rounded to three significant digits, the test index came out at 501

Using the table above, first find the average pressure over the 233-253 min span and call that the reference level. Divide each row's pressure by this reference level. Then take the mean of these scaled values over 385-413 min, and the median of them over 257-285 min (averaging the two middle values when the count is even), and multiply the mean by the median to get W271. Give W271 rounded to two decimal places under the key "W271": 1.20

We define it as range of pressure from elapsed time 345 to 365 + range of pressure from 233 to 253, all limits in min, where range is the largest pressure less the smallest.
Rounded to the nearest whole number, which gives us 74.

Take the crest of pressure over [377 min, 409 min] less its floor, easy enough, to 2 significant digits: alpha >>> 95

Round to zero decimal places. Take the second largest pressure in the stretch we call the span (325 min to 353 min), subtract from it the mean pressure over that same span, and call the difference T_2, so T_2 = 10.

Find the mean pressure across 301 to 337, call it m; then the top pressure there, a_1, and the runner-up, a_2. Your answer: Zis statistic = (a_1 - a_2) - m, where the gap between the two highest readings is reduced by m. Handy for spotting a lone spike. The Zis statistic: -471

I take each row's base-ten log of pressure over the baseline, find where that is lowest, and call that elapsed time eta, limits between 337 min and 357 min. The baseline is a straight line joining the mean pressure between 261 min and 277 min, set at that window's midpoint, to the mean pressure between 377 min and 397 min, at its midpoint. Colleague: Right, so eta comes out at 355 min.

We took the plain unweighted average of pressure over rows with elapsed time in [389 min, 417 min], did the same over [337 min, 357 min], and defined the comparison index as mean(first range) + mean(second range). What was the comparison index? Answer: 1060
